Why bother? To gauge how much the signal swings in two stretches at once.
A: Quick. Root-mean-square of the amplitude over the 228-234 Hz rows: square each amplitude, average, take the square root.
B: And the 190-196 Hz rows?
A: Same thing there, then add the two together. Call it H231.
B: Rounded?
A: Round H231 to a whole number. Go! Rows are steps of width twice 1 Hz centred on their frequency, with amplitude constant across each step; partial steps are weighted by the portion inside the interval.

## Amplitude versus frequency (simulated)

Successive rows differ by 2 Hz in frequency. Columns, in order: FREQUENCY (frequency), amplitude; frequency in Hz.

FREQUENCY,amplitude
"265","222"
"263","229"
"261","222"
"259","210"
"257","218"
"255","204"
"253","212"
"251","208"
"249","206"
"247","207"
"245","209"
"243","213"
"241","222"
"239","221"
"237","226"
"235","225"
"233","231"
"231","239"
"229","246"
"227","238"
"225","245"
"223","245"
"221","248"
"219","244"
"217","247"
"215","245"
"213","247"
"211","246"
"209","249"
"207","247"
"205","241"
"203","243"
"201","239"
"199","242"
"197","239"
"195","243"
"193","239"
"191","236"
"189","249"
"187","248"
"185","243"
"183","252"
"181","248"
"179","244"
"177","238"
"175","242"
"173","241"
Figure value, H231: 478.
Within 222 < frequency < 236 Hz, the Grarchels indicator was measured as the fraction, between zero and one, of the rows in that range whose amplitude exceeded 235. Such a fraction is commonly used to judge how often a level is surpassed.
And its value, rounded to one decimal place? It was 0.7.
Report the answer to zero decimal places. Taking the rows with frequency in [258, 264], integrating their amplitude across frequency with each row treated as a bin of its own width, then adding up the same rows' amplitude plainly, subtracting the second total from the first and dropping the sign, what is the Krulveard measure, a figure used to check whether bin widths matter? 661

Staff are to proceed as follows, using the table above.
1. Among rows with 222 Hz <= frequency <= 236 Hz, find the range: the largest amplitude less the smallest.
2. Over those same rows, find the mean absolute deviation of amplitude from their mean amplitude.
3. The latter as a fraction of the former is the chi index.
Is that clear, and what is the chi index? 0.290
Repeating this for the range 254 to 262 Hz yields 0.361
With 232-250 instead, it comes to 0.321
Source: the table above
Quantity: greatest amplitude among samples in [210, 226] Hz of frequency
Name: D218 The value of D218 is 248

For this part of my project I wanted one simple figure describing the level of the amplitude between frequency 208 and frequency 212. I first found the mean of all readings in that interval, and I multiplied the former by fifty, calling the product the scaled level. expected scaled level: 12375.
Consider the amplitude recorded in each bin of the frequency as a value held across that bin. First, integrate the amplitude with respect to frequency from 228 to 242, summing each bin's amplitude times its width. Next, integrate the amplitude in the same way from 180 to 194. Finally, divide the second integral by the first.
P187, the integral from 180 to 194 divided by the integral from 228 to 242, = 1.07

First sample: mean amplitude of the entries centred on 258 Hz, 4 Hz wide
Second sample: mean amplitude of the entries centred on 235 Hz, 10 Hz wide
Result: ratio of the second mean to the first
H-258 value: 1.07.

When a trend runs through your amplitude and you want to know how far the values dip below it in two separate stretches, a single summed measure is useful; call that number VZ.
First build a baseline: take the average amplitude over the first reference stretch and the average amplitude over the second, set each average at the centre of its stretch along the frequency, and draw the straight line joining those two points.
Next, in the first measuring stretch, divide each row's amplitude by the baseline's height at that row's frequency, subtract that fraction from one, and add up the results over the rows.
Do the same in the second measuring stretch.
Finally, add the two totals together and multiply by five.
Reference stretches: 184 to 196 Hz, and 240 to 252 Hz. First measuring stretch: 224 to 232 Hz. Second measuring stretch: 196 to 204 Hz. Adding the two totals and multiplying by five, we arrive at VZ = -2.18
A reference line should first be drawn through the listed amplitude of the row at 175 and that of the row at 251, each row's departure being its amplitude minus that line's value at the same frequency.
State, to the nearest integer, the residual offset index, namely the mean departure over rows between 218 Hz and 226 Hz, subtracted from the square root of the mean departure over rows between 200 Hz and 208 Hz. -21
